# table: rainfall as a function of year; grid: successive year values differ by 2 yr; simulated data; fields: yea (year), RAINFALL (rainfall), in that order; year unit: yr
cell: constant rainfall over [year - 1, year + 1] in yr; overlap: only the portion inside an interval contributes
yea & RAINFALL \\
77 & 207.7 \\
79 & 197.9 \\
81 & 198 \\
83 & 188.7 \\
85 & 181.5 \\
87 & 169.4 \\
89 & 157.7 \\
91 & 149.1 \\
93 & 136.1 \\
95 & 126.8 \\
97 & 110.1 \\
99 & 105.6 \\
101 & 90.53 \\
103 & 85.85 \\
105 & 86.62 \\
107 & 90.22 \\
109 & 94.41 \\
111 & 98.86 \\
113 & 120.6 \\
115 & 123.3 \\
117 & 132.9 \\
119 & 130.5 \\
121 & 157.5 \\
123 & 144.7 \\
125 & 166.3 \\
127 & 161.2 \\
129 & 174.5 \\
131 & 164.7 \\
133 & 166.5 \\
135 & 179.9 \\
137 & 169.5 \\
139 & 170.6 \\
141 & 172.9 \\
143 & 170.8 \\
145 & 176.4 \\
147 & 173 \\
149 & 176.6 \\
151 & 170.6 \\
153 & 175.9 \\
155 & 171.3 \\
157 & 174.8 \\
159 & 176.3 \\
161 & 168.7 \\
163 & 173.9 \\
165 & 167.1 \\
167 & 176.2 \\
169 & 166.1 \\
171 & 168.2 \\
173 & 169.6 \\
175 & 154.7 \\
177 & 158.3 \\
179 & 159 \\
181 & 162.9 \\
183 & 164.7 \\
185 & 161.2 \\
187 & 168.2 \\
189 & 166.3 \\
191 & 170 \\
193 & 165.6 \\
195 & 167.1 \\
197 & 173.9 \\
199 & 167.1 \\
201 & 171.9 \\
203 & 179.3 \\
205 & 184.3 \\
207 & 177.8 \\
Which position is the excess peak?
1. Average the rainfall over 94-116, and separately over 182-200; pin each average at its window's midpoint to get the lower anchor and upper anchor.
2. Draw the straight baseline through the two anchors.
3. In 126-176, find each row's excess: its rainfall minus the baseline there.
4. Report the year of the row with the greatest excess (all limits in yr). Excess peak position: 135 yr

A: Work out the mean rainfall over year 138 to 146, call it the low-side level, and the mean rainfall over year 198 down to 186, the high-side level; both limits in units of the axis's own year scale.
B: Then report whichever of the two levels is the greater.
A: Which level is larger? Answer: 173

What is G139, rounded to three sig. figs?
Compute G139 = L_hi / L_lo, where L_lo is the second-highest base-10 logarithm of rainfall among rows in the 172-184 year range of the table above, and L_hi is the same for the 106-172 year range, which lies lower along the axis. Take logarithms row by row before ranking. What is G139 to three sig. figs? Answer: 1.01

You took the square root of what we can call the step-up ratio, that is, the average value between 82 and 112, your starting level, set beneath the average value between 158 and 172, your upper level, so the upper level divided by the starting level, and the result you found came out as 1.17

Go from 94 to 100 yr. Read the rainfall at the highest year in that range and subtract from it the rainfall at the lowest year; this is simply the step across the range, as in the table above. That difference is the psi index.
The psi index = -21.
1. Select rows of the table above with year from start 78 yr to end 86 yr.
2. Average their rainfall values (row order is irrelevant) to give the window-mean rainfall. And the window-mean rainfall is 192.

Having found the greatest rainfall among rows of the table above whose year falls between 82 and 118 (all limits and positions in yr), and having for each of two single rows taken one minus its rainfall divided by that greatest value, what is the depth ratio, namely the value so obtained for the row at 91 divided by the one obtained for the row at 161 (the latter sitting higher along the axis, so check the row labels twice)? 2.0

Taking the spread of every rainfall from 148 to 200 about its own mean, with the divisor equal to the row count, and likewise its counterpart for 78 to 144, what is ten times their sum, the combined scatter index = 398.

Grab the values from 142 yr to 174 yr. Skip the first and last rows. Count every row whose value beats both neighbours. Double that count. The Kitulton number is 12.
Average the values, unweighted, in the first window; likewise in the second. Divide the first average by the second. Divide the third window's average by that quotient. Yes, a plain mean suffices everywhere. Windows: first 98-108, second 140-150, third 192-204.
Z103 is 324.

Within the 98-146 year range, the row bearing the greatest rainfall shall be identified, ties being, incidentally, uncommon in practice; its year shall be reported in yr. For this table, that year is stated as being 135 yr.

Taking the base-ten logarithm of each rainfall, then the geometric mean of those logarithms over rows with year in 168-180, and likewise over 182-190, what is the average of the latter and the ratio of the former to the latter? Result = 1.61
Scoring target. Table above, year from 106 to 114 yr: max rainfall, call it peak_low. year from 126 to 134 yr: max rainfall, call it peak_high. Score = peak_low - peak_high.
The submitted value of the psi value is -54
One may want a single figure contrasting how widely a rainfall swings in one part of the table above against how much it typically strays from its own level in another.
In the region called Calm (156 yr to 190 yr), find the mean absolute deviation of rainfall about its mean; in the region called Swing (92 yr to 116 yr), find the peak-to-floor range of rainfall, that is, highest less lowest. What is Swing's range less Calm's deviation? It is 45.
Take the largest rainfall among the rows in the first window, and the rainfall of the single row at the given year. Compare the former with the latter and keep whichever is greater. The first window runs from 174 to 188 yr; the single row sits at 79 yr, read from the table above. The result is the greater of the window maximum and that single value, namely 198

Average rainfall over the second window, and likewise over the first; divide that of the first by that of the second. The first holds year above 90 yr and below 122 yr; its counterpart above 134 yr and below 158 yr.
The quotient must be 0.7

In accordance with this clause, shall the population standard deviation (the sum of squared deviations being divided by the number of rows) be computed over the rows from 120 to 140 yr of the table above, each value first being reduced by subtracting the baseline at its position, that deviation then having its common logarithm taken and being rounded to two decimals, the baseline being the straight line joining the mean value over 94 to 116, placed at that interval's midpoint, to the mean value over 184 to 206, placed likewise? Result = 0.84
